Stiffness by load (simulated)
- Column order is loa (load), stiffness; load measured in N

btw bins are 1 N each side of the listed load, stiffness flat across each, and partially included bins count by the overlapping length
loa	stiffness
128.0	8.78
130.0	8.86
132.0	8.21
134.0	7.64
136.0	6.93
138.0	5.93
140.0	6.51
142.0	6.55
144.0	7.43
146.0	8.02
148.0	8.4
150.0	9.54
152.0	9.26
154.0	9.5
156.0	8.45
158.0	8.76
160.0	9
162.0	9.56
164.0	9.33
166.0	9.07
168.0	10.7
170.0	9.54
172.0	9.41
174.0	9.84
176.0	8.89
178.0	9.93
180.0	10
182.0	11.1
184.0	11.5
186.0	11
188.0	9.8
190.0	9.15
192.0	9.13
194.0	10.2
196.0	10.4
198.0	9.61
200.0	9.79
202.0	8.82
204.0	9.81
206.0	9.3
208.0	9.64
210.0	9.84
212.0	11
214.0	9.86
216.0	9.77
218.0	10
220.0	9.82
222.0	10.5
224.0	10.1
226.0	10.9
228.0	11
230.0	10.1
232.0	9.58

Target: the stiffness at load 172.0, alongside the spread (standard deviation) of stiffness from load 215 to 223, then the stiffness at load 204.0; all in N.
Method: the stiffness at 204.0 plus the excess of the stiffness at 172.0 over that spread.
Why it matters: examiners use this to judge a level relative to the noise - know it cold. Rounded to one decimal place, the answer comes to 18.9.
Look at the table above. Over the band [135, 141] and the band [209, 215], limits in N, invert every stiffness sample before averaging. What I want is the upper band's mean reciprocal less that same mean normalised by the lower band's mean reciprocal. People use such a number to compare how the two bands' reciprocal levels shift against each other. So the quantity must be -0.5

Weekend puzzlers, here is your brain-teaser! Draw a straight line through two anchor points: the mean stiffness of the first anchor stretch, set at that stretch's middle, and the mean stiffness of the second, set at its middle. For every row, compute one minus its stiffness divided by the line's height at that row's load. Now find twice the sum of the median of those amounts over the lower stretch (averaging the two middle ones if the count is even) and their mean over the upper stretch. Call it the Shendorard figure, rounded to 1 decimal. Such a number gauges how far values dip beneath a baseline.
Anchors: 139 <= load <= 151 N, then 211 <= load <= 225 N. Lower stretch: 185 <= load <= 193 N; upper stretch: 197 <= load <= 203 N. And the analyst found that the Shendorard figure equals 0.0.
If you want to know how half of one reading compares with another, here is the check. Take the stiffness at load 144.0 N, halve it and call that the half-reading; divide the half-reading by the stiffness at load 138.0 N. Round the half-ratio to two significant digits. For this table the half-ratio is 0.63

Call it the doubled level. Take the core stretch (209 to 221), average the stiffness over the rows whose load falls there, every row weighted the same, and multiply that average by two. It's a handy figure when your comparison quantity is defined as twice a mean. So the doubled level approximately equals 20.1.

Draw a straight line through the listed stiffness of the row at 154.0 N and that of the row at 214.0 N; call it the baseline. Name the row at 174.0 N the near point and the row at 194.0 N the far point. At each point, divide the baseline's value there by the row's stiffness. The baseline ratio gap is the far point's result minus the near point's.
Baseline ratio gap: -0.02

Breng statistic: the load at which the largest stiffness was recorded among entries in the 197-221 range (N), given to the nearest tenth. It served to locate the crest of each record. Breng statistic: 212.0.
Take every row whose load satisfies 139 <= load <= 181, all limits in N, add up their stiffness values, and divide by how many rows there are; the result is 8.9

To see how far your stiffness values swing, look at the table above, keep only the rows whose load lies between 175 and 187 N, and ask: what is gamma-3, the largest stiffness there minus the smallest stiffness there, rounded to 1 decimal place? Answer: 2.6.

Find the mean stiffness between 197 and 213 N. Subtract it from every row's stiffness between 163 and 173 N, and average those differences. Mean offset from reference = -0.12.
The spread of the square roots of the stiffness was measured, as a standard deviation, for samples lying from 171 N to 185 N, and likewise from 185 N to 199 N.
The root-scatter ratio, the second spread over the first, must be 0.76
